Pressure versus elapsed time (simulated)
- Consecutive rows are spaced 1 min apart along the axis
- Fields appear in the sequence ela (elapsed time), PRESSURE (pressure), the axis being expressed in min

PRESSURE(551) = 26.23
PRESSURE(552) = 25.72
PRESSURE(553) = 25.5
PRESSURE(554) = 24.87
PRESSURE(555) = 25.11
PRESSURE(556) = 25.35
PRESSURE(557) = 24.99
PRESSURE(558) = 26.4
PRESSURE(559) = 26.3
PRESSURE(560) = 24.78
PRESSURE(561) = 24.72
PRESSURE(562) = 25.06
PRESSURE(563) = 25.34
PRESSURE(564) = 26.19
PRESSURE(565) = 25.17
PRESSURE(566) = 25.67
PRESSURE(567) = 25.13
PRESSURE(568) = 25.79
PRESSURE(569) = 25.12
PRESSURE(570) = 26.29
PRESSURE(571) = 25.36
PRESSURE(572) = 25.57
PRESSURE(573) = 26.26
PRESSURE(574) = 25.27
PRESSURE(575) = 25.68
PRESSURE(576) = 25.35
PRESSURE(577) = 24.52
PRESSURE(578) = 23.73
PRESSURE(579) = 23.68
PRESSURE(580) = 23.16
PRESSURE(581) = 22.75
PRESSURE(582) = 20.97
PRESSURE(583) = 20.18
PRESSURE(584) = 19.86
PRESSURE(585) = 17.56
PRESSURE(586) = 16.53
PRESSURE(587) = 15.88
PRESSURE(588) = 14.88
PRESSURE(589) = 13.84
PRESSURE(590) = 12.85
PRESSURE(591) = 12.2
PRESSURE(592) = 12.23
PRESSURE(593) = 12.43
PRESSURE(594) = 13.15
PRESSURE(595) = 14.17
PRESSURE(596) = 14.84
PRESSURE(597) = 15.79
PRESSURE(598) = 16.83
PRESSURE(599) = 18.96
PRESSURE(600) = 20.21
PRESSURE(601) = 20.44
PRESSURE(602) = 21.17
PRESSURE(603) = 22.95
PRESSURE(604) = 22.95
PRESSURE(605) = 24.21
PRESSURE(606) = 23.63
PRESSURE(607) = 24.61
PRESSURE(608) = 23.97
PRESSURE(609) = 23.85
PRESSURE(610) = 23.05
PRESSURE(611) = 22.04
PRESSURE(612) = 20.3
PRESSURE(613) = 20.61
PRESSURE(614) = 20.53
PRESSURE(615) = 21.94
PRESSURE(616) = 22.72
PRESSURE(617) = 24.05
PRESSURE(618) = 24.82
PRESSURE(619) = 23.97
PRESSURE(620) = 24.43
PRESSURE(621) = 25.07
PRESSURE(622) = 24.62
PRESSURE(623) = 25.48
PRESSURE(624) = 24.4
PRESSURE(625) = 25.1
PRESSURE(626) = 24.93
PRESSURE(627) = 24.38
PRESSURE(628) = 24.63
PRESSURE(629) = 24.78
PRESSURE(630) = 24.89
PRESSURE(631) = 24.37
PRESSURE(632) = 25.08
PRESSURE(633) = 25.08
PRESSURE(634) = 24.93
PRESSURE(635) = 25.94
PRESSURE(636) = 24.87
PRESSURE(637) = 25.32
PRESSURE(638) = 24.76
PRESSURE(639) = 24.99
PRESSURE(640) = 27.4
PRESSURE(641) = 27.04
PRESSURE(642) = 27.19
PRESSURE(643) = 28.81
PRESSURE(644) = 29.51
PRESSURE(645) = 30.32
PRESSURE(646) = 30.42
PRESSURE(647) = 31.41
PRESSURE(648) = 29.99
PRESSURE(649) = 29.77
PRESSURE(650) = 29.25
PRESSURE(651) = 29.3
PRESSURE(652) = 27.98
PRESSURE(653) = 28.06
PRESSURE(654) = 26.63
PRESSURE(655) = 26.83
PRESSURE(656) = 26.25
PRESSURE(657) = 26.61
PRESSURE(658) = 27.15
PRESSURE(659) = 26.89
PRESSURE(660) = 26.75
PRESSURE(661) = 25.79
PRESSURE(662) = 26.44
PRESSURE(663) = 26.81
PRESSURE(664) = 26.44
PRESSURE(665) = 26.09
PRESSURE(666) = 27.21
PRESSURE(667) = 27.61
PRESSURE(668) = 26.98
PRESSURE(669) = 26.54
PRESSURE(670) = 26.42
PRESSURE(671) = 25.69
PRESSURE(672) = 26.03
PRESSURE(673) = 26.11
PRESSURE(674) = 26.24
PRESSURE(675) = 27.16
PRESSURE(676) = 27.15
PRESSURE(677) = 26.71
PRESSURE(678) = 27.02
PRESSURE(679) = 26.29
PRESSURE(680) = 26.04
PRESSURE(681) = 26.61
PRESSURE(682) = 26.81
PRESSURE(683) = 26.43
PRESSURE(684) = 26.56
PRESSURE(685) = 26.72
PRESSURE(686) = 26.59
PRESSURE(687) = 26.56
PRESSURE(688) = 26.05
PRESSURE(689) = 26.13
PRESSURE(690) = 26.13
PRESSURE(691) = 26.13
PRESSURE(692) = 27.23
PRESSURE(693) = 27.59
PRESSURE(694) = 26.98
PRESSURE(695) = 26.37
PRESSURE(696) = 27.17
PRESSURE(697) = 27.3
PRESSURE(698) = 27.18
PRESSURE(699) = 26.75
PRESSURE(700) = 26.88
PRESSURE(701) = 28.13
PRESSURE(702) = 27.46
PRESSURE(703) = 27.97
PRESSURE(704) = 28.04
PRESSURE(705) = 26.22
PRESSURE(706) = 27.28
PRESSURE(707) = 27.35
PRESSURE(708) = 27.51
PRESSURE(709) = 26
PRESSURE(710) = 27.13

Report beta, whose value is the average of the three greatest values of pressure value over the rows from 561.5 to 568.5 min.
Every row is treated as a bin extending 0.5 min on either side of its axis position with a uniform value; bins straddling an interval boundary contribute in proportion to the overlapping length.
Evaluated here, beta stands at 25.9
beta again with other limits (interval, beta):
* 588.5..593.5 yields 13.0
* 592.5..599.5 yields 17.2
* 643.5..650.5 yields 30.7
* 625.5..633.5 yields 25.0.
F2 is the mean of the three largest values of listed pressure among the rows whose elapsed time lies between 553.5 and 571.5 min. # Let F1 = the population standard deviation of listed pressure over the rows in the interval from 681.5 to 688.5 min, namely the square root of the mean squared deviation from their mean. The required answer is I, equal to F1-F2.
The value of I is -26.1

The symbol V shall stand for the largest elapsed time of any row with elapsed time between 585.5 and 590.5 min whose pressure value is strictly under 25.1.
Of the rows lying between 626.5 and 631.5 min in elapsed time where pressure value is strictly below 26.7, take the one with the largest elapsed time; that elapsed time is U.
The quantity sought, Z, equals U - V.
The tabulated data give 41 min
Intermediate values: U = 631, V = 590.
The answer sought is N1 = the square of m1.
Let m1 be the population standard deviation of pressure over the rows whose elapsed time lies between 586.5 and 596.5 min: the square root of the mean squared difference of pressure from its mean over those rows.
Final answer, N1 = 1.5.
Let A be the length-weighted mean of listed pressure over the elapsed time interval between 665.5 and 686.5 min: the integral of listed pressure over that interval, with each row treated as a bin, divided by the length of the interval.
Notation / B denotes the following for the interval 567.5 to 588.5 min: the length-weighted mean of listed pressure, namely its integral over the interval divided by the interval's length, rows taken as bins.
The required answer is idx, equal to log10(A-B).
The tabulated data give 0.60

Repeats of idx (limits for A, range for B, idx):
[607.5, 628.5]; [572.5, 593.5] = 0.61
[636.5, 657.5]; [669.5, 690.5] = 0.19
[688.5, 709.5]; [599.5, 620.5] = 0.64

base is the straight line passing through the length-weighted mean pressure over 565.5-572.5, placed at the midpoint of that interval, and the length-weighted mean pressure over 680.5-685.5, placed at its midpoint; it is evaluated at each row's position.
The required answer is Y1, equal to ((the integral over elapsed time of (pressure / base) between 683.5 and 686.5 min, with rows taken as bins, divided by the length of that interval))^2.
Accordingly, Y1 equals 1.00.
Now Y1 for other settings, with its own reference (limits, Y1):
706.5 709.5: 1.01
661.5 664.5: 1.01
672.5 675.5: 1.00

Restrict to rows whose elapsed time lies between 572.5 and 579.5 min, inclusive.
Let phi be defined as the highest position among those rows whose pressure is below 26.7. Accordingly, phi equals 579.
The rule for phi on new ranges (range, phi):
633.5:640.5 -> 639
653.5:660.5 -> 657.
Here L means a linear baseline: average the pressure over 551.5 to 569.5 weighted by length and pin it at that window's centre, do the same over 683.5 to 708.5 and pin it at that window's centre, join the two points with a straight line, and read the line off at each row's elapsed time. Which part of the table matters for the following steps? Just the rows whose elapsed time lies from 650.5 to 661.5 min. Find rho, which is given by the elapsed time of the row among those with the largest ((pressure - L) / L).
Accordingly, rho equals 651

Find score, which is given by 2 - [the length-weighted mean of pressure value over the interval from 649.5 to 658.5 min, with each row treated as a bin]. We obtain -25.6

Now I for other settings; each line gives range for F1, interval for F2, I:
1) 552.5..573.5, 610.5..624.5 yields -24.6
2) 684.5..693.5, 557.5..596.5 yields -25.8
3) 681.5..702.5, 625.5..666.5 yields -30.2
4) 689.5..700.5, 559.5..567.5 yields -25.3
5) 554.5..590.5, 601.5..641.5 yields -22.9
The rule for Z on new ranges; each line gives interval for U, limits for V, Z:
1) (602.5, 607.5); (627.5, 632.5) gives -25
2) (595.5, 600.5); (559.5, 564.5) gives 38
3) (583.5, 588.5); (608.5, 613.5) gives -25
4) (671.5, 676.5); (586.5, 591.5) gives 83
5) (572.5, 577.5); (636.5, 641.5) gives -62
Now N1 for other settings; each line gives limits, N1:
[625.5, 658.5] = 4.4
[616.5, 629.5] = 0.2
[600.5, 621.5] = 2.3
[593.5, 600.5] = 5.6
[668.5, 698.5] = 0.2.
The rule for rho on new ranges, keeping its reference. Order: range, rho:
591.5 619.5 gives 618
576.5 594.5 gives 577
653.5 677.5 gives 667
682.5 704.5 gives 701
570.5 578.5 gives 573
